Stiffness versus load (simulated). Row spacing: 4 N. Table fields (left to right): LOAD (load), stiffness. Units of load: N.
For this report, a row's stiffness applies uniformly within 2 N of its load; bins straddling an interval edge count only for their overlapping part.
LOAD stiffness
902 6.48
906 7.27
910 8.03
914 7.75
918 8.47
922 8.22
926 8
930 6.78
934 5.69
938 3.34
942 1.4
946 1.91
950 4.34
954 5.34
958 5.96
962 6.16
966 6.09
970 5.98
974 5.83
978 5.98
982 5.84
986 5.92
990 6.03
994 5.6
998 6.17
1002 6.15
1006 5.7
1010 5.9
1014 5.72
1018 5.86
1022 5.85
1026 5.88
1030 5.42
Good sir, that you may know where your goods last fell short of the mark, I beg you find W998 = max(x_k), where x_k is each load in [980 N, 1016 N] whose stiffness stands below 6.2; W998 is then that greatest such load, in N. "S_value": 1014 N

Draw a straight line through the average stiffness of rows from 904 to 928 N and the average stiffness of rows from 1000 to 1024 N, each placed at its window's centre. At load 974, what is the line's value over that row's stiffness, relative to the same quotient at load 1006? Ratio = 1.09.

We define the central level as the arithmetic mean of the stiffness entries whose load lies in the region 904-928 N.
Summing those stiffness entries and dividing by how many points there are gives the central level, 7.96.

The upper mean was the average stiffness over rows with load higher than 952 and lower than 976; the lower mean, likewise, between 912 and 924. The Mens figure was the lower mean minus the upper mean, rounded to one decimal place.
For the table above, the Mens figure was 2.3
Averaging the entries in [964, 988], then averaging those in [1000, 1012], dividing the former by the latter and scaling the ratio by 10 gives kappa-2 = 10.0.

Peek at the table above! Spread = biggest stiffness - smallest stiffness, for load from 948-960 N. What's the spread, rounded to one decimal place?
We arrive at 1.6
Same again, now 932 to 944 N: 4.3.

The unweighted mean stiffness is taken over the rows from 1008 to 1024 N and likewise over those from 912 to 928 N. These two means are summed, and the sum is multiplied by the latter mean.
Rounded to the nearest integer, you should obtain 113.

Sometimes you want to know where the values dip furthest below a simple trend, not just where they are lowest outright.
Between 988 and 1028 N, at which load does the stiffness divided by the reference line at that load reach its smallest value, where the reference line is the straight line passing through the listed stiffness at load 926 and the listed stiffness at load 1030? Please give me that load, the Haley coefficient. 994 N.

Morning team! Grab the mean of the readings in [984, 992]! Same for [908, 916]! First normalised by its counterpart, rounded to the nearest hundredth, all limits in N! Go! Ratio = 0.76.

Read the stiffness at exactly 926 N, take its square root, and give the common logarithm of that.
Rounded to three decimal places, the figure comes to 0.452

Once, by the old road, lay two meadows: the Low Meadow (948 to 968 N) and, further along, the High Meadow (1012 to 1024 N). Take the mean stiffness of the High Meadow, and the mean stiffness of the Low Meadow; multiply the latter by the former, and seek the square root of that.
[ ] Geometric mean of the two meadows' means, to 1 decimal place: 5.7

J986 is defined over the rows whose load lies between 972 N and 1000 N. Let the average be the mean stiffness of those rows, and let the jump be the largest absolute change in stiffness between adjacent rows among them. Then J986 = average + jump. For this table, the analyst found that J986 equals 6.5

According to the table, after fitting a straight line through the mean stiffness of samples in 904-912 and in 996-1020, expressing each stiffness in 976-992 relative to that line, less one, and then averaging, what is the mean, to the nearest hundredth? -0.06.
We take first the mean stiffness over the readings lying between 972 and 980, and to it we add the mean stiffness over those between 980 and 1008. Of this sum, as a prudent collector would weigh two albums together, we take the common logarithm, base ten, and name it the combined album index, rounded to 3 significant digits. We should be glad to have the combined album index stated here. 1.07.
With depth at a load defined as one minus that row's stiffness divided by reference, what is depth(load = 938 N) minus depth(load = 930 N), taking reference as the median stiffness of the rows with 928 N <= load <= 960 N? 0.7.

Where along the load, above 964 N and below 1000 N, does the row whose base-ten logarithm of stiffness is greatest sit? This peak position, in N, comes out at 998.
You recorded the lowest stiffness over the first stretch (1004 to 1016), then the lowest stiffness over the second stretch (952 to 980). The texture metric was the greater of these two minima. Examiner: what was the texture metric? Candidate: 5.70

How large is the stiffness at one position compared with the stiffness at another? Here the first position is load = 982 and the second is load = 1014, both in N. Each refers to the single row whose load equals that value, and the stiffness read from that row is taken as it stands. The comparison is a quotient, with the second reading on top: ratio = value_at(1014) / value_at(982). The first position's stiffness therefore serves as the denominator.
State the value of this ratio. 1.0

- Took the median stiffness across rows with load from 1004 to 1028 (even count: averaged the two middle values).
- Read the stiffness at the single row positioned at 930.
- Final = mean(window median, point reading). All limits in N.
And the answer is 6.32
